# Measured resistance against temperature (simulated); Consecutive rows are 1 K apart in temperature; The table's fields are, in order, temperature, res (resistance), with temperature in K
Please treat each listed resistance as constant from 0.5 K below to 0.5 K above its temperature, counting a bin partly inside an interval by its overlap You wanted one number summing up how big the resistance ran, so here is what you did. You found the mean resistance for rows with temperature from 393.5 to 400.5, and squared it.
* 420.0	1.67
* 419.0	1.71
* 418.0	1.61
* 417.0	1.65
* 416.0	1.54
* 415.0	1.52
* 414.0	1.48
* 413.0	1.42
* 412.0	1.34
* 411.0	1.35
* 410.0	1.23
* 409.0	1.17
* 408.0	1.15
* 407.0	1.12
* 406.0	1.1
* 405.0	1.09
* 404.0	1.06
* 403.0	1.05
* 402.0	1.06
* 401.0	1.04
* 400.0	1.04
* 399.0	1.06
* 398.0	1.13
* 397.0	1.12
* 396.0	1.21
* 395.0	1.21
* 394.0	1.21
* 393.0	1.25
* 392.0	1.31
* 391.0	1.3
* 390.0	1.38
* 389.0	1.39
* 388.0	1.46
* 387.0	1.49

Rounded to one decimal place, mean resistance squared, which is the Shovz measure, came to 1.3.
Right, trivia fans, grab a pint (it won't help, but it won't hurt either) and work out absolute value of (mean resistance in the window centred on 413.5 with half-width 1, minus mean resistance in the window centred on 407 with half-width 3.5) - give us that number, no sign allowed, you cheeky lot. 0.32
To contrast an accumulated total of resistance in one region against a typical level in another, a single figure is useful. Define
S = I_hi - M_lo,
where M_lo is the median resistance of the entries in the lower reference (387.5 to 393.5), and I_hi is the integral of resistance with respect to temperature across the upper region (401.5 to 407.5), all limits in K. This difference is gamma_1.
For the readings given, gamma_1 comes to 5.1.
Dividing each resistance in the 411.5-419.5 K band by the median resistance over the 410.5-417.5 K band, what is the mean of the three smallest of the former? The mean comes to 0.95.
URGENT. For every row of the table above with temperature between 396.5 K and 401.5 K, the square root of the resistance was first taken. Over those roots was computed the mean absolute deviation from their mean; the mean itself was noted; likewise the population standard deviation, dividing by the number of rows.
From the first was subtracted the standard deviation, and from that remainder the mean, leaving -1.04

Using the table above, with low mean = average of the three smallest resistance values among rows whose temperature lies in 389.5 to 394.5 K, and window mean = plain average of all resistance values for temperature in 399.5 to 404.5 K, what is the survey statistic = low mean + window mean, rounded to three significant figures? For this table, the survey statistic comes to 2.30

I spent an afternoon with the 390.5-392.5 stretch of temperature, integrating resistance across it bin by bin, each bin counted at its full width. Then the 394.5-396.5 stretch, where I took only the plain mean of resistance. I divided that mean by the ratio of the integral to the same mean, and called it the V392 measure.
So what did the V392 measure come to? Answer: 0.56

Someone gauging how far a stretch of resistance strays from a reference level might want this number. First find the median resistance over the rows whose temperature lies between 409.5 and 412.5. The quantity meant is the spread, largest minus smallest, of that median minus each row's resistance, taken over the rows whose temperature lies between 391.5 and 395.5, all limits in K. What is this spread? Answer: 0.10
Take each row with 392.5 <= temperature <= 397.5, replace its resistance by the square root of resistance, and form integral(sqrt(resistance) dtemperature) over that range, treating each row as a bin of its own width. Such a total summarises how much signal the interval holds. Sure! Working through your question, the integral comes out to 5.5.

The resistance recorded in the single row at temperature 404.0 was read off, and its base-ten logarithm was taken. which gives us 0.03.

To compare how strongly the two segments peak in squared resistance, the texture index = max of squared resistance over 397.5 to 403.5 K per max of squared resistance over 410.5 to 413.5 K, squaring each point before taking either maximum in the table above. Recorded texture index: 0.63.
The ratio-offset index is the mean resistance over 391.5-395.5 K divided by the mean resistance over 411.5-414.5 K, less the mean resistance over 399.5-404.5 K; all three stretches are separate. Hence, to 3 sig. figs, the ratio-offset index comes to -0.169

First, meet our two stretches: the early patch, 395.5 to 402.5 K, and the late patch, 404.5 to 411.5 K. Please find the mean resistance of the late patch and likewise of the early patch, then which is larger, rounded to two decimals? 1.17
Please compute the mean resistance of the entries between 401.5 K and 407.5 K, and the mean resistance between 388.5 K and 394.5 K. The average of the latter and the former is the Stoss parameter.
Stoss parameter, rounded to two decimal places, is 1.19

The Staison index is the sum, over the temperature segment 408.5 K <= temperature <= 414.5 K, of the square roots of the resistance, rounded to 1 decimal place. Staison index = 6.9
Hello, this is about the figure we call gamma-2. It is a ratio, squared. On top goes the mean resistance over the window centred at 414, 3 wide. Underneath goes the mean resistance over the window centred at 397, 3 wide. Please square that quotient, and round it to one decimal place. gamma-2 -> 1.6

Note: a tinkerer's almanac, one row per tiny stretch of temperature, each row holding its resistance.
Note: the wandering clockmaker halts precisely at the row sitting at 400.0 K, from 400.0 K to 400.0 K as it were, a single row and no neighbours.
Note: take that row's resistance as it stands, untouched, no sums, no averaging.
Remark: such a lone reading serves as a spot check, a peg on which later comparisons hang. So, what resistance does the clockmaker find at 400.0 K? 1.04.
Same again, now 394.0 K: 1.21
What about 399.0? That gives 1.06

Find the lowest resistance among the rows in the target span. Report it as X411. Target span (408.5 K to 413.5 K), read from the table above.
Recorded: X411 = 1.17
